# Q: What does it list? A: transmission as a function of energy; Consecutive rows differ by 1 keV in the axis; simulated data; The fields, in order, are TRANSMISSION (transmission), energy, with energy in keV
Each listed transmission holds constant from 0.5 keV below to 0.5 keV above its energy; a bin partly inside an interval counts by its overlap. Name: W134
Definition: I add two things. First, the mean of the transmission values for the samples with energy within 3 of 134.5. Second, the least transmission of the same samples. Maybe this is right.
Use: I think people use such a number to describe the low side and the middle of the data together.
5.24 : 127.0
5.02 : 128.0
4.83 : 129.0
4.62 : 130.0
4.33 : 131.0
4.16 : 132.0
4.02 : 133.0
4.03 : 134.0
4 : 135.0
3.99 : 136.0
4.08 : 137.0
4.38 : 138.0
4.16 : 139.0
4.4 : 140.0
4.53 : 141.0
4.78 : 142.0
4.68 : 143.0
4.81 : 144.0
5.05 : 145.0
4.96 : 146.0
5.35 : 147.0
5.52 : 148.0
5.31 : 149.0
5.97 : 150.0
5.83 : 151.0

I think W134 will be 8.0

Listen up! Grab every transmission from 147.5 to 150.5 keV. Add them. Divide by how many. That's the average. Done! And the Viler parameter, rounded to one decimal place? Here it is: 5.6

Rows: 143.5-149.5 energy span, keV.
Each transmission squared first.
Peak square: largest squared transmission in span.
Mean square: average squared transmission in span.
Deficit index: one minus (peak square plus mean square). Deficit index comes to -56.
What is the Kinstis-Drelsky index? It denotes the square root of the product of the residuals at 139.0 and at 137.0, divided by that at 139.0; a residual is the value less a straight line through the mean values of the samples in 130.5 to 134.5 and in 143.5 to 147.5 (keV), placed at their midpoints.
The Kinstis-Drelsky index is -0.93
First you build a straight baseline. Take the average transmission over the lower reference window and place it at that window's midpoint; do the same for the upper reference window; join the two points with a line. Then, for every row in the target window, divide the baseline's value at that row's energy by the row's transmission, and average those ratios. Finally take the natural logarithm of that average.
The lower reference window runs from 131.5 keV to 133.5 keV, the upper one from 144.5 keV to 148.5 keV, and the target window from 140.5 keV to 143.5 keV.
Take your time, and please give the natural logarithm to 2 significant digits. 0.041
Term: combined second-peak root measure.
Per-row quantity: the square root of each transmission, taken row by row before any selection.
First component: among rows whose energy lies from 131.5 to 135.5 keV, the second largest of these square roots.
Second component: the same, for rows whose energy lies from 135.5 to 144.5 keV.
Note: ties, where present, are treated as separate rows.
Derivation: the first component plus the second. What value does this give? 4.19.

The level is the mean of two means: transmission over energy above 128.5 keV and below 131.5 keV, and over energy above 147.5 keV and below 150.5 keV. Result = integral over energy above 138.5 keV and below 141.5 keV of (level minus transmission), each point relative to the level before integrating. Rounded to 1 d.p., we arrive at 2.2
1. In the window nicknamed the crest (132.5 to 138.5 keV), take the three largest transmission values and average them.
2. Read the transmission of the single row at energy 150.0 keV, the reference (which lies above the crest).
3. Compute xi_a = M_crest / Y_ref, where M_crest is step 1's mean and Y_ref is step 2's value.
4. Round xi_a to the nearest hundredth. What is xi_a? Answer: 0.70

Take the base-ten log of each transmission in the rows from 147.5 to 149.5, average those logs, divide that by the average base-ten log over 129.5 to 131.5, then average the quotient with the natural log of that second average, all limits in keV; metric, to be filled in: 0.349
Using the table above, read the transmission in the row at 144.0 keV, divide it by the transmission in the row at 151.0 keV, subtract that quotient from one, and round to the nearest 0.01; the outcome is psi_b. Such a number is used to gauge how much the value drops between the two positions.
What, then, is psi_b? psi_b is 0.17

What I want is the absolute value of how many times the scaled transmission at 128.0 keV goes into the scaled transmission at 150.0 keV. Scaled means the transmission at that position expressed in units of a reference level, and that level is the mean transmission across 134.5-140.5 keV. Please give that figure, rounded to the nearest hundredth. 1.19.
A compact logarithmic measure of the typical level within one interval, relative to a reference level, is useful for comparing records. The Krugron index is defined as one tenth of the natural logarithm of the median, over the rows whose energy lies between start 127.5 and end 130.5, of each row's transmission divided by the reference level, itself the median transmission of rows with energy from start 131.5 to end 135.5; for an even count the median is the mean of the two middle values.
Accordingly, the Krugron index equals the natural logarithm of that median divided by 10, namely 0.018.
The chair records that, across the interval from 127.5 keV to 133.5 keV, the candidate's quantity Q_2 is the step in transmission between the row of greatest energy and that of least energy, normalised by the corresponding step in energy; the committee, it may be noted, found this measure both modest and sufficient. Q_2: -0.20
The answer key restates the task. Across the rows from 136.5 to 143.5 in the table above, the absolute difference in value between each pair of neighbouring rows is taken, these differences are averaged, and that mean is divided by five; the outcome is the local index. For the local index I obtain 0.04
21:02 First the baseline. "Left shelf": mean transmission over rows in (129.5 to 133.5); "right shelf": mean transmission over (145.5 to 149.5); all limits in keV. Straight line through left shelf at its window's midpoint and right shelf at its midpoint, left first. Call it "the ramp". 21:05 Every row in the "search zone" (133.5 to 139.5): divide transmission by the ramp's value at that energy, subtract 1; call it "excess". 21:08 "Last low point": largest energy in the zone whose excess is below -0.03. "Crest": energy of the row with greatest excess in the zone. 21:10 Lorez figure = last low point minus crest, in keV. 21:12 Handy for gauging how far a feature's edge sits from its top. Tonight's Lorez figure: 1 keV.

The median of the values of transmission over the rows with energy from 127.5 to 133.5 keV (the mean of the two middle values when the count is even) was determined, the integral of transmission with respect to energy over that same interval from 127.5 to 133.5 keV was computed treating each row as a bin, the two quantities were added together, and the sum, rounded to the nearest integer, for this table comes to 31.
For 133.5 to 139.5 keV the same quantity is 29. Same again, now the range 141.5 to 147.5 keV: 35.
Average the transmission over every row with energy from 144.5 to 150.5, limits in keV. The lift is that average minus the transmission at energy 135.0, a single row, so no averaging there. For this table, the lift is 1.36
